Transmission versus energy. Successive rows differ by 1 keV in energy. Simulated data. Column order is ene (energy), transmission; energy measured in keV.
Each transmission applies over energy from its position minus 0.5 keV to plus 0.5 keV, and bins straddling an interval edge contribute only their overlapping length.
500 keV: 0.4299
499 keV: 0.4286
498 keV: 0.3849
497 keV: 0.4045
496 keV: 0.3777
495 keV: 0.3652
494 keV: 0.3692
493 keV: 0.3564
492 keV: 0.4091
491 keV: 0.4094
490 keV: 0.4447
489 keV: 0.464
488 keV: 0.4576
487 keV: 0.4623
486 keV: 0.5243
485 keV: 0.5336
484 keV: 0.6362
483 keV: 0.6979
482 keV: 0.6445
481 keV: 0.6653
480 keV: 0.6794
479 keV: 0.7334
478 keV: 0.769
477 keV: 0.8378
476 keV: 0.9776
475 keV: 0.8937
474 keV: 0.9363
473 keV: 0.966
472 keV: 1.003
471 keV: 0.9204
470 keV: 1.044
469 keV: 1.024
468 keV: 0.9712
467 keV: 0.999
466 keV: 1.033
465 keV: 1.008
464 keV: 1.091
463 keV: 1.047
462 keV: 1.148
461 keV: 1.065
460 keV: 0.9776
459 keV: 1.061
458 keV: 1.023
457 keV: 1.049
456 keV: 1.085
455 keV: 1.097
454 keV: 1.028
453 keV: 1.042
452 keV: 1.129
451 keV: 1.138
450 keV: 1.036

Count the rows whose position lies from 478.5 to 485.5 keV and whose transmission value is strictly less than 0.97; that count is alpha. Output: 7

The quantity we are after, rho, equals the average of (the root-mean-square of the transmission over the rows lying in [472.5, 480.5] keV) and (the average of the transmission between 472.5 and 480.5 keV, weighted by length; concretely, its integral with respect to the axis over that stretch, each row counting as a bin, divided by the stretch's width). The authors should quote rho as 0.85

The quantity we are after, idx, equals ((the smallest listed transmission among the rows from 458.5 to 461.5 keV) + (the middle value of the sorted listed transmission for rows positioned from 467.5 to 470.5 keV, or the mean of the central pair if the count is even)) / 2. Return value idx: 1.0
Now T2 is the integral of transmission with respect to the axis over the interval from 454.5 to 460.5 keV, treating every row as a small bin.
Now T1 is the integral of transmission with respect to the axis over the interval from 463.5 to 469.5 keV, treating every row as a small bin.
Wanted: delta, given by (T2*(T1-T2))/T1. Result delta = -0.2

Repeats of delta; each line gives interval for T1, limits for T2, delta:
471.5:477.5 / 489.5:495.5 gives 1.4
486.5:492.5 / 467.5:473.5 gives -7.3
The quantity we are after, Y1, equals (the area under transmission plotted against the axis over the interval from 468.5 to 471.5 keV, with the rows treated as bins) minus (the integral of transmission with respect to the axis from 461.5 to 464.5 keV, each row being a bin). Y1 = -0.3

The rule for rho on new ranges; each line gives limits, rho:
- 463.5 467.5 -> 1.03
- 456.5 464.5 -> 1.06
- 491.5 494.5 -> 0.38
